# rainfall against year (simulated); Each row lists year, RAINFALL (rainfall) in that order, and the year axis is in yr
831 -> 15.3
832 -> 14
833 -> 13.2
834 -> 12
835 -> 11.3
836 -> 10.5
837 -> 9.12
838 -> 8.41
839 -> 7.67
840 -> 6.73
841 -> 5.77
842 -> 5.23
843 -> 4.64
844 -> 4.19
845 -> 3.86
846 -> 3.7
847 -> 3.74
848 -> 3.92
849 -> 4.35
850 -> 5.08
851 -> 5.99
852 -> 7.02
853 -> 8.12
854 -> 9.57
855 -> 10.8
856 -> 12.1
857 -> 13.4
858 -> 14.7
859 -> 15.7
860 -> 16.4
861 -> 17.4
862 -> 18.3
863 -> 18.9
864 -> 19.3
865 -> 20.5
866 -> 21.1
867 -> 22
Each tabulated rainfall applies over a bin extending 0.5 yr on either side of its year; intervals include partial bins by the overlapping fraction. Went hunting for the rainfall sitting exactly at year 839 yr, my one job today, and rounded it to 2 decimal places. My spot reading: 7.67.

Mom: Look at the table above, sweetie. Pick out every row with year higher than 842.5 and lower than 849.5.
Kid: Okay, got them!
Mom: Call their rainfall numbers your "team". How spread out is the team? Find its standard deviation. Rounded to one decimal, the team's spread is 0.3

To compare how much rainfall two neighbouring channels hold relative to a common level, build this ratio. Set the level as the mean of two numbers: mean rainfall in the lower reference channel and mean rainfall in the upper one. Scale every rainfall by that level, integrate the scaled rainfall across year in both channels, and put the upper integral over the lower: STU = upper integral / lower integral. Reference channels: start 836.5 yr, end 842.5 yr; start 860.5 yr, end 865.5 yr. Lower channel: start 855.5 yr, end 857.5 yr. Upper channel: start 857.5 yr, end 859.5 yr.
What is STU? 1.2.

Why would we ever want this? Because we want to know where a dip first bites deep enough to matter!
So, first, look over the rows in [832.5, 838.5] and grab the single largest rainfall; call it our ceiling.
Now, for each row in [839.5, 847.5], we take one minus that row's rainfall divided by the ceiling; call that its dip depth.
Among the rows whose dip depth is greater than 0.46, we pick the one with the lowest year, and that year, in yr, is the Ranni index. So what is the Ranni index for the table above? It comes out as 840 yr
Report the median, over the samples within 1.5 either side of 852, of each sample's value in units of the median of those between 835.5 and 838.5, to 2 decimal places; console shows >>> 0.77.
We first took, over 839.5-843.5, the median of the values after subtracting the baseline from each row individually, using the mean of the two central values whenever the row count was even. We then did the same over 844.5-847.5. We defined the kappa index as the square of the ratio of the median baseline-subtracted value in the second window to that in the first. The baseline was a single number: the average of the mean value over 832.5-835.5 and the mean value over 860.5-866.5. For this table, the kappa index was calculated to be 1.4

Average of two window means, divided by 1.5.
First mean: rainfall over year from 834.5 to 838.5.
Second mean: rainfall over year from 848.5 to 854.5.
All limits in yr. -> 5.5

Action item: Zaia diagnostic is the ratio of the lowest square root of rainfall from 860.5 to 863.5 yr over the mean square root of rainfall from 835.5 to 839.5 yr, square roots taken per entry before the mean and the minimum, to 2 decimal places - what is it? 1.40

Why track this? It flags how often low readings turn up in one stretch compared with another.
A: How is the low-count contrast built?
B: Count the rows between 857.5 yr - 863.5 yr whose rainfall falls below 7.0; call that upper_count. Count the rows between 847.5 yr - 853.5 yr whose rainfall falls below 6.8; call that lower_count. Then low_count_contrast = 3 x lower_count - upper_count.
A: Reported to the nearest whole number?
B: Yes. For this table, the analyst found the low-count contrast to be 12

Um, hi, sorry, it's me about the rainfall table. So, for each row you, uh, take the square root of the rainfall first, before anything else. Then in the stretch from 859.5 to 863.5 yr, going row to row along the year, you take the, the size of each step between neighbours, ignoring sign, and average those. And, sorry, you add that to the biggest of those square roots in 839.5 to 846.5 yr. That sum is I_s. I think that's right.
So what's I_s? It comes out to 2.7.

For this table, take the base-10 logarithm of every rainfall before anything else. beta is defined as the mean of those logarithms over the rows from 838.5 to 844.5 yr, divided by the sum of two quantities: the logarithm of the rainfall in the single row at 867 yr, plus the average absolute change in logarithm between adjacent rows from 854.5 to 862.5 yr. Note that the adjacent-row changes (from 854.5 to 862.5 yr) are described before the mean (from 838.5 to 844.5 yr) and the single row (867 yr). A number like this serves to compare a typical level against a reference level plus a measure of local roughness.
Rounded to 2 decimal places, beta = 0.54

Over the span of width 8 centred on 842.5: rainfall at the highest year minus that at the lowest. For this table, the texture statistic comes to -4.0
